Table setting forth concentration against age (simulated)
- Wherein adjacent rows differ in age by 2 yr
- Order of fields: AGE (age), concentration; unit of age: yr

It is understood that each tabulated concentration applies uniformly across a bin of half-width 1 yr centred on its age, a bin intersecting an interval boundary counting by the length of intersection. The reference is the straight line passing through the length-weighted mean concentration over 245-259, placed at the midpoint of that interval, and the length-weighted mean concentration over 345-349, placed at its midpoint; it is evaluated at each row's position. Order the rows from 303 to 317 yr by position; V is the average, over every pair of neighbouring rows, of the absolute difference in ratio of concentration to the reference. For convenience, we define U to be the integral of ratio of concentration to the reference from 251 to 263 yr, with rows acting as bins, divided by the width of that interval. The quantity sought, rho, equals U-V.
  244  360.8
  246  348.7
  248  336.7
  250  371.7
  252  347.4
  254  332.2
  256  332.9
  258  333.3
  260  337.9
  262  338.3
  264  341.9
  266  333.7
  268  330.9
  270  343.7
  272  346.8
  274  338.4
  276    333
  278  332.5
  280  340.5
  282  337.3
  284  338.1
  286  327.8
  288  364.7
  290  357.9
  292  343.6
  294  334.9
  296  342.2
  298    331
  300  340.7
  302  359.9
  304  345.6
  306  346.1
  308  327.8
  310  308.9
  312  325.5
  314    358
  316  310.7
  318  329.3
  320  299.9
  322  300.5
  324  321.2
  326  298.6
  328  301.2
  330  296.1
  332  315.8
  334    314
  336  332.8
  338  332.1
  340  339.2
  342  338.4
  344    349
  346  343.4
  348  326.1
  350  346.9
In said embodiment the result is 0.92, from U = 0.98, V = 0.066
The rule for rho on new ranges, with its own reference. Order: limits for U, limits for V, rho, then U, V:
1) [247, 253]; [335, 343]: 1.02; 1.02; 0.008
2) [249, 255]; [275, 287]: 1.01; 1.02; 0.013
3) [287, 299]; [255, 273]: 1.00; 1.02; 0.013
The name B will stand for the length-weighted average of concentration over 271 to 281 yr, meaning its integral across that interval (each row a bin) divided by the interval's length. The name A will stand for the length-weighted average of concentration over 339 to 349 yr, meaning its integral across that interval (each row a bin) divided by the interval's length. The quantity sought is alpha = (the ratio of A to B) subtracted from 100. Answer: 99.0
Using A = 339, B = 338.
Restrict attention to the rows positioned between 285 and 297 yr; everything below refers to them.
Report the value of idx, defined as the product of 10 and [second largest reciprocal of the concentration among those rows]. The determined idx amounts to 0.0299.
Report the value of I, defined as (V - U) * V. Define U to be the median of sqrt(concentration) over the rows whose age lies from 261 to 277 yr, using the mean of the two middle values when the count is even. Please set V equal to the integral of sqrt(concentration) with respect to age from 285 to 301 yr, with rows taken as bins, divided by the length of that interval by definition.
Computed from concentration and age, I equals 2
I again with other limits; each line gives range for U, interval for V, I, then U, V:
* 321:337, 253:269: 14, 17.5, 18.3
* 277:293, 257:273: -1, 18.4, 18.4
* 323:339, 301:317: 10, 17.7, 18.3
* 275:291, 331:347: -2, 18.4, 18.2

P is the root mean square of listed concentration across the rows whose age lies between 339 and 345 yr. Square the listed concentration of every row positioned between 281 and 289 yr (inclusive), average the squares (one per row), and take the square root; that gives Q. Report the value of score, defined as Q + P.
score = 684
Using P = 342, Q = 342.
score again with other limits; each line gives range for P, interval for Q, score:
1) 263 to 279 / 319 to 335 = 644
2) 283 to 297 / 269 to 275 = 687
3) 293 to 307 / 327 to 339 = 659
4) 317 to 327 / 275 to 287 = 645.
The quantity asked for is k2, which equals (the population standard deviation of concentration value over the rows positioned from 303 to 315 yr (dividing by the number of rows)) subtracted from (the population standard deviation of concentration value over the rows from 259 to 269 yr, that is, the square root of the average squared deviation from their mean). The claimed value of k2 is -12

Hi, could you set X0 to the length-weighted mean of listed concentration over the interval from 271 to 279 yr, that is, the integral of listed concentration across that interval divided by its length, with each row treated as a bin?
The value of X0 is 338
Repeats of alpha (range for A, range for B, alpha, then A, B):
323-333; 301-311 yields 99.1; 307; 338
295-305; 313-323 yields 98.9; 344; 320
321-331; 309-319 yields 99.1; 304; 326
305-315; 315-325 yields 98.9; 333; 312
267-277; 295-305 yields 99.0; 339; 344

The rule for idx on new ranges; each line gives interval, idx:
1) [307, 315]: 0.0307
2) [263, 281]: 0.0301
